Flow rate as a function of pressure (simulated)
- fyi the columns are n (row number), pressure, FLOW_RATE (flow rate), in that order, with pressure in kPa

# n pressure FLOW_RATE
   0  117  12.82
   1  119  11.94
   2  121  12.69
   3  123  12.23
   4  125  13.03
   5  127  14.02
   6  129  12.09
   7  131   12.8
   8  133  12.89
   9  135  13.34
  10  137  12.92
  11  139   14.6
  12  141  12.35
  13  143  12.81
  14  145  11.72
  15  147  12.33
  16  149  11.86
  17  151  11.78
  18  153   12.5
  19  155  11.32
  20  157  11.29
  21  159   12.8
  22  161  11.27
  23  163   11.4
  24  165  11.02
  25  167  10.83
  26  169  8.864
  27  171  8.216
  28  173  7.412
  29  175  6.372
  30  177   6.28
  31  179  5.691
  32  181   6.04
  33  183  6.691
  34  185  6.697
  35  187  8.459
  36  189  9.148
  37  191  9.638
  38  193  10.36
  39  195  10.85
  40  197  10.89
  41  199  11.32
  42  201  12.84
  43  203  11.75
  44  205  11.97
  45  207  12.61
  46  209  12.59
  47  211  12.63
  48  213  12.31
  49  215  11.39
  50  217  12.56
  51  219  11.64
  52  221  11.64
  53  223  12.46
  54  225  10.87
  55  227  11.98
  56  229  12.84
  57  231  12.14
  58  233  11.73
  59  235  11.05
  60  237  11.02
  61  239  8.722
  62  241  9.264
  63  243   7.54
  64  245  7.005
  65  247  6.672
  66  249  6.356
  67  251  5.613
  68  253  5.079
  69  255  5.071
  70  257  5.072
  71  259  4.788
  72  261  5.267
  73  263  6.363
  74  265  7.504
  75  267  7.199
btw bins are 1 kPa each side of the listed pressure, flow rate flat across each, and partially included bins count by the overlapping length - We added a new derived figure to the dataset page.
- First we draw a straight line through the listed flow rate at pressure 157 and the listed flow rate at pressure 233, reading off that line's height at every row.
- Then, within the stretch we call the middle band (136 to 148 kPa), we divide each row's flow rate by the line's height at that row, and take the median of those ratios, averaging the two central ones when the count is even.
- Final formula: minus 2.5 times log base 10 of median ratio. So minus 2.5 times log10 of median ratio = -0.13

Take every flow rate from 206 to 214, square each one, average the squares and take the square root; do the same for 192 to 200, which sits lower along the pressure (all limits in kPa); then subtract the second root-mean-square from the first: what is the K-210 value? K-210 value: 2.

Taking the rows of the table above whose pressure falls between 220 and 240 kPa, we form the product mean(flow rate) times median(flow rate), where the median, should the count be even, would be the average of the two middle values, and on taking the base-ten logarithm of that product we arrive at 2.13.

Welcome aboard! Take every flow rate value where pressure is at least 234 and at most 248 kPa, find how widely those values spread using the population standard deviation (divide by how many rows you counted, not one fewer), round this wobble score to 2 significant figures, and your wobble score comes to 1.7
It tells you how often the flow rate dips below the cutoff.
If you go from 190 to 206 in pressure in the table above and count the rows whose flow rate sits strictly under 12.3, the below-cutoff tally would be 7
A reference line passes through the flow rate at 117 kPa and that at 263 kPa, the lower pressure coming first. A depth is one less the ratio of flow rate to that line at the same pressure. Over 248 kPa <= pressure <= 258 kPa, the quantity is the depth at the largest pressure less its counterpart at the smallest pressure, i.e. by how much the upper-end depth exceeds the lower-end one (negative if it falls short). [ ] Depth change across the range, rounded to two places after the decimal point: 0.15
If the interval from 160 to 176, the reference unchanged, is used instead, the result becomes 0.42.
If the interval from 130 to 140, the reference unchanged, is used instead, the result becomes -0.18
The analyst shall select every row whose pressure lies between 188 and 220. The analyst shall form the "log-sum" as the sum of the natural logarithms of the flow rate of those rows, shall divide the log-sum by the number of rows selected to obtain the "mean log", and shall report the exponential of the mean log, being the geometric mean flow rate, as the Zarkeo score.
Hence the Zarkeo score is 11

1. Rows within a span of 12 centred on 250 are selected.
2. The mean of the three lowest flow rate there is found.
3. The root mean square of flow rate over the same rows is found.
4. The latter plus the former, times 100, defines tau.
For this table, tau 1127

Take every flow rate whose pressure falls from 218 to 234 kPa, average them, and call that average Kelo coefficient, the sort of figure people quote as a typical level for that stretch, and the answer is 11.9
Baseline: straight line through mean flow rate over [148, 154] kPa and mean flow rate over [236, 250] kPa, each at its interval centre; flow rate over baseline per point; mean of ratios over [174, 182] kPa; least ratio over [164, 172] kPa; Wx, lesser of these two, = 0.560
